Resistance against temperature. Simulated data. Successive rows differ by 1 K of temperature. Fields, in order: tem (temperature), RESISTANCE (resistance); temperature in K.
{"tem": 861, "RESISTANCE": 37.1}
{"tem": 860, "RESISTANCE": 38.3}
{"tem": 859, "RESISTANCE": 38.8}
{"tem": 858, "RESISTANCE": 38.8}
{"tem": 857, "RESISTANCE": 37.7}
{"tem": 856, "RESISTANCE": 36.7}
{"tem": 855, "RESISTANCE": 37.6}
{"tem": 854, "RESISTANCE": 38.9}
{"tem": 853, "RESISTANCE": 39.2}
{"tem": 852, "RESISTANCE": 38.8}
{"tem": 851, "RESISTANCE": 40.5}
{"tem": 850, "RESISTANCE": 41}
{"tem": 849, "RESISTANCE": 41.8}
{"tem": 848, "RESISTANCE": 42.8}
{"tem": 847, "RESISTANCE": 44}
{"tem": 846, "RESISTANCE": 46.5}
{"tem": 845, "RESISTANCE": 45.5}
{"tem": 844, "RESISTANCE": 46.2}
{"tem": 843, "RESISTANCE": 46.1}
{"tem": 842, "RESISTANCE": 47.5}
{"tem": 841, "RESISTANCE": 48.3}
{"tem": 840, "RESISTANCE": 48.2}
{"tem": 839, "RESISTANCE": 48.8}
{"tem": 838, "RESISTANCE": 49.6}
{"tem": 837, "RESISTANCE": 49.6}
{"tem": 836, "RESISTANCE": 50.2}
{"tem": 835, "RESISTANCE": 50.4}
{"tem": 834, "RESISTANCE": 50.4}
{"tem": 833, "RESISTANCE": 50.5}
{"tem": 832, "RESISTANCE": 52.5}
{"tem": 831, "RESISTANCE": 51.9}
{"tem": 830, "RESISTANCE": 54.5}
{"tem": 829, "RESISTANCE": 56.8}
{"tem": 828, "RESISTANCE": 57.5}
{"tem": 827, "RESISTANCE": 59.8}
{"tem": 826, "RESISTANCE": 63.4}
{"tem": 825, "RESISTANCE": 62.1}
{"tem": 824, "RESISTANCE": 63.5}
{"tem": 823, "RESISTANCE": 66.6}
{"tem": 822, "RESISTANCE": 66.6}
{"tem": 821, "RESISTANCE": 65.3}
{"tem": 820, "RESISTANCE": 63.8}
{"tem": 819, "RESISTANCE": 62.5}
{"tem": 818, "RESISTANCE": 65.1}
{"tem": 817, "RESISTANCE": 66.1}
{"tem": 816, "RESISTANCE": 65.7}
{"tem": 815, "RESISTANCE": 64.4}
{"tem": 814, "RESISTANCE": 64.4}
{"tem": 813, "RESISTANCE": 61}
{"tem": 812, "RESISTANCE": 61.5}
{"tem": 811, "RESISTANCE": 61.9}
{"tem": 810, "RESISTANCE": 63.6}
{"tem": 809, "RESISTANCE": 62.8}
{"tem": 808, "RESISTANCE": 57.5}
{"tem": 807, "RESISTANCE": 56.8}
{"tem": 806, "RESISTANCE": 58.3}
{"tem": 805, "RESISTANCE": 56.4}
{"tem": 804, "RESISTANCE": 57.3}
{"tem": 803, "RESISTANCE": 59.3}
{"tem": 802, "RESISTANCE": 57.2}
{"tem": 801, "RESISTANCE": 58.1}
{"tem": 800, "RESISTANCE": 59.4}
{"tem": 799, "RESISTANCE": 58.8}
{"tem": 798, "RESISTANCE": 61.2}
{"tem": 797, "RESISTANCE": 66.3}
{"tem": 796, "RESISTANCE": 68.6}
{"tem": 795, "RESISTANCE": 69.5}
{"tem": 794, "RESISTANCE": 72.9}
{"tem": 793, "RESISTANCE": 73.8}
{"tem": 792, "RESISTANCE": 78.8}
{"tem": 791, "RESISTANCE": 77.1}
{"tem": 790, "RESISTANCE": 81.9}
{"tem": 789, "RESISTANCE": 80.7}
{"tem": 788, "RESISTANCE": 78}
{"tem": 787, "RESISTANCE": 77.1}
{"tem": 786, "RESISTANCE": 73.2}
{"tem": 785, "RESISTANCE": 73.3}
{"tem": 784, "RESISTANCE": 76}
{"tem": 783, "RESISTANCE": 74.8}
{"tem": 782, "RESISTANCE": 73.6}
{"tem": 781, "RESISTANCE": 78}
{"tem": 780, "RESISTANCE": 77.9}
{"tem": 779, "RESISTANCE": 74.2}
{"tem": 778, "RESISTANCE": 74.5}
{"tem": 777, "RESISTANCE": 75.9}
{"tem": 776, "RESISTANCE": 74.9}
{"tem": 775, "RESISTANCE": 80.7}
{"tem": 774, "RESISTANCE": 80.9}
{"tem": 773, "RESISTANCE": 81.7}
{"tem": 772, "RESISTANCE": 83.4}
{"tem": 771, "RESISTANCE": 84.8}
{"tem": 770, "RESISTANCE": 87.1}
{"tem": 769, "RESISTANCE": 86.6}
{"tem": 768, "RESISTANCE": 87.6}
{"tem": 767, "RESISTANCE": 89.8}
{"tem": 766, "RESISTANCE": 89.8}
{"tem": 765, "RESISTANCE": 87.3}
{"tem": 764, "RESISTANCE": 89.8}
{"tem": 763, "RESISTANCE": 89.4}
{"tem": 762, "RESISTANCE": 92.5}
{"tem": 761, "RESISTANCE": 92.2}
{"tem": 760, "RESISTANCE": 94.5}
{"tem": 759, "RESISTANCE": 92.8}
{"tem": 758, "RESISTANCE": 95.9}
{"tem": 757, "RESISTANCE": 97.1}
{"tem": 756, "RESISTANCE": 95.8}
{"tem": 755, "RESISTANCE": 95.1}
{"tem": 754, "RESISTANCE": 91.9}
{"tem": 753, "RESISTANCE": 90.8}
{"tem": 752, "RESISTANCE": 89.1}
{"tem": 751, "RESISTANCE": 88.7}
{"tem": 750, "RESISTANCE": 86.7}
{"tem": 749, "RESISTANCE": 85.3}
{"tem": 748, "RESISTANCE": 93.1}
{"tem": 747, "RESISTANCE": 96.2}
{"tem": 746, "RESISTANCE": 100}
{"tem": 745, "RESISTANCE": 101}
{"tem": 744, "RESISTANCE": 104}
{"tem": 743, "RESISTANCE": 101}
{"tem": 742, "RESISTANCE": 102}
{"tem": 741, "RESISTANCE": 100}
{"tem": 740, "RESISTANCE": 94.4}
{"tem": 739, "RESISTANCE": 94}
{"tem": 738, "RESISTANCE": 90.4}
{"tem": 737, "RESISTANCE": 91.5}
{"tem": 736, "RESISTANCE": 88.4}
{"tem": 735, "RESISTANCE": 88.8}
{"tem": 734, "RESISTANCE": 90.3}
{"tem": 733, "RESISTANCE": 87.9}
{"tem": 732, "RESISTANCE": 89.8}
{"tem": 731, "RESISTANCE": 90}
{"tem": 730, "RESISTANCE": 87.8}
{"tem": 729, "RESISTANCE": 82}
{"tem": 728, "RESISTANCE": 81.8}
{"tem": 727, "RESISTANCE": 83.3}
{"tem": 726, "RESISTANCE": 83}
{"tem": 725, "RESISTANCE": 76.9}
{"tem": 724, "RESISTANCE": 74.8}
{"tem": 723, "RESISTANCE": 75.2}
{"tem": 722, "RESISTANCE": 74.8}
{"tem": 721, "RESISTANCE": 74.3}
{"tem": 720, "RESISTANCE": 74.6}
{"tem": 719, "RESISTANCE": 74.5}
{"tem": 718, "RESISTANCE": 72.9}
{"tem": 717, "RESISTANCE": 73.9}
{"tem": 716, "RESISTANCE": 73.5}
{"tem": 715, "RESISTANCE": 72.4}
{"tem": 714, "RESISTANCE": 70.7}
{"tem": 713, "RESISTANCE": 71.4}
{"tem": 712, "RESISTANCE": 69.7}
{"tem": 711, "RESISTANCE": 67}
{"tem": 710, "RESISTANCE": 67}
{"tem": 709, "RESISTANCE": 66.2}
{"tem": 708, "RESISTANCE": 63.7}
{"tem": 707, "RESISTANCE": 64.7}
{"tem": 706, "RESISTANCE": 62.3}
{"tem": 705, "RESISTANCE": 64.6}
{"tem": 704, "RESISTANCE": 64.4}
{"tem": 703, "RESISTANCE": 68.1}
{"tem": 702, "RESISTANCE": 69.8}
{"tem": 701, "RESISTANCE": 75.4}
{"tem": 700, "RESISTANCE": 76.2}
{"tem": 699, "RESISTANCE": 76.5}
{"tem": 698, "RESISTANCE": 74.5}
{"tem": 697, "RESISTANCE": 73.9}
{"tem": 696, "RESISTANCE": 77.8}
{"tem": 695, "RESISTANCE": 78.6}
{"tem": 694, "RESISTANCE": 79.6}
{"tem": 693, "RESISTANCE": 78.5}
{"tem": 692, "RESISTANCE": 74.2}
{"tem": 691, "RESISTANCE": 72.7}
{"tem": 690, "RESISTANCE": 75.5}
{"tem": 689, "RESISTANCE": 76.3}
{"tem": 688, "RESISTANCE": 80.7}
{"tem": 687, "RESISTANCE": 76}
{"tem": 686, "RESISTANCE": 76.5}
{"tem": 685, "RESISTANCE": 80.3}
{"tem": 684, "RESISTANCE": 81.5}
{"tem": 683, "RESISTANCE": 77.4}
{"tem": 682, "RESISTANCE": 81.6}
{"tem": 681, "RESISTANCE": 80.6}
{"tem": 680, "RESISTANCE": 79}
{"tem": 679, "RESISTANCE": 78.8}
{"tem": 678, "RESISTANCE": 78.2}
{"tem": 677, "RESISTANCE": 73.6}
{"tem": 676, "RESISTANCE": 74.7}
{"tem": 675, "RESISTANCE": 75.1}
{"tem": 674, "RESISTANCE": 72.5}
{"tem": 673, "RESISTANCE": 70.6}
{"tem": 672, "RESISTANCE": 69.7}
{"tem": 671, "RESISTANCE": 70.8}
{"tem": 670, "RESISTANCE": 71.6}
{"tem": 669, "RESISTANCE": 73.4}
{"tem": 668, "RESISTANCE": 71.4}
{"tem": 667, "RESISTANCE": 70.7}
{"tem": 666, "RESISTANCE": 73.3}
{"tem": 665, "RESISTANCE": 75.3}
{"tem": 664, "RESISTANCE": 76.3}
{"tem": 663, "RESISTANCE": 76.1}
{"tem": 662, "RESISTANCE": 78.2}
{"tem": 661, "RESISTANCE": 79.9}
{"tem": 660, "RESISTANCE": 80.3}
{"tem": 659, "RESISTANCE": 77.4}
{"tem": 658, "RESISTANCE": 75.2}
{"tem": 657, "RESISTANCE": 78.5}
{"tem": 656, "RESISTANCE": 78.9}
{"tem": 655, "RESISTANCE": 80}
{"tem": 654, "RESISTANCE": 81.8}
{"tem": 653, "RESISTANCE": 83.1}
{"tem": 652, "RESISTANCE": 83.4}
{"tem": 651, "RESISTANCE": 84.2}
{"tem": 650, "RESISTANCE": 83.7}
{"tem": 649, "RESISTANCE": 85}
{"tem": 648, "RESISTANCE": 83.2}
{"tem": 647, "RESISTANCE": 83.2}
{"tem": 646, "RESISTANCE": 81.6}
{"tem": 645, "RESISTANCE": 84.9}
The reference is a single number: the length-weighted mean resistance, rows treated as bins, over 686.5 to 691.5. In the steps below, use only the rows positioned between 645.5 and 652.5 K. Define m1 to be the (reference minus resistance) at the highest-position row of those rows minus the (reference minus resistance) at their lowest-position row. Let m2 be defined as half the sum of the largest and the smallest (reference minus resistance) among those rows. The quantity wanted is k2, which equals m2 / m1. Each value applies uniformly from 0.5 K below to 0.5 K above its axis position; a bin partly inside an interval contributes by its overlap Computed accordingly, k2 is 4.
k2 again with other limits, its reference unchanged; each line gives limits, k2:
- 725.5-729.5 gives -6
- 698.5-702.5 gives 0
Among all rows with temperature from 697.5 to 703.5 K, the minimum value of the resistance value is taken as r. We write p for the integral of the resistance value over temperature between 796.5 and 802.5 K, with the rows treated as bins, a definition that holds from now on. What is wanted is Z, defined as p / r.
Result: 5.3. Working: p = 361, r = 68.1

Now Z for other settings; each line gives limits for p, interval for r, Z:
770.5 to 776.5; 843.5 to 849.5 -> 11.6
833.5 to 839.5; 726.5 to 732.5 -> 3.7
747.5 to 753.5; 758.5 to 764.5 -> 6.0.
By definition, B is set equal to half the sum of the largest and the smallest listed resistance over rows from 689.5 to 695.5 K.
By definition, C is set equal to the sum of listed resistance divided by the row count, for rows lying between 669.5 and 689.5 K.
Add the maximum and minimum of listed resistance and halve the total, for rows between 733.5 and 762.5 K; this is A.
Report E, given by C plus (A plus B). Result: 247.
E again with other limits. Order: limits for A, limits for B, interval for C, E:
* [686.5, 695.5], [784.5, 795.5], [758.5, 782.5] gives 237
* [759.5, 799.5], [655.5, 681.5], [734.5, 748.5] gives 248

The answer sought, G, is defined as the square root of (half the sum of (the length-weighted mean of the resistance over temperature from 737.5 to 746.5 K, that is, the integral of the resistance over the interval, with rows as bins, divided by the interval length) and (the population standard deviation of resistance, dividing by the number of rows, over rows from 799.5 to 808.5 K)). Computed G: 7.1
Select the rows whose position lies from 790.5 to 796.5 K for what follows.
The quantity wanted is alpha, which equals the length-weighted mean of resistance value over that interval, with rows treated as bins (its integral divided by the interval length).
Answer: 73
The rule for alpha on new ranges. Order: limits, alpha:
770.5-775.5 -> 82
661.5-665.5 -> 76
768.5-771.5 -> 86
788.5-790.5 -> 81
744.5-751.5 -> 93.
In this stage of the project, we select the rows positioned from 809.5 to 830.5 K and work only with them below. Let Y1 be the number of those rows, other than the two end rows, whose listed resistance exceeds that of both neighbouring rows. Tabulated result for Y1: 2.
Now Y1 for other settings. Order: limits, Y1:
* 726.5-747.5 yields 5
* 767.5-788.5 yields 4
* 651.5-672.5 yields 3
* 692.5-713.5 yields 4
